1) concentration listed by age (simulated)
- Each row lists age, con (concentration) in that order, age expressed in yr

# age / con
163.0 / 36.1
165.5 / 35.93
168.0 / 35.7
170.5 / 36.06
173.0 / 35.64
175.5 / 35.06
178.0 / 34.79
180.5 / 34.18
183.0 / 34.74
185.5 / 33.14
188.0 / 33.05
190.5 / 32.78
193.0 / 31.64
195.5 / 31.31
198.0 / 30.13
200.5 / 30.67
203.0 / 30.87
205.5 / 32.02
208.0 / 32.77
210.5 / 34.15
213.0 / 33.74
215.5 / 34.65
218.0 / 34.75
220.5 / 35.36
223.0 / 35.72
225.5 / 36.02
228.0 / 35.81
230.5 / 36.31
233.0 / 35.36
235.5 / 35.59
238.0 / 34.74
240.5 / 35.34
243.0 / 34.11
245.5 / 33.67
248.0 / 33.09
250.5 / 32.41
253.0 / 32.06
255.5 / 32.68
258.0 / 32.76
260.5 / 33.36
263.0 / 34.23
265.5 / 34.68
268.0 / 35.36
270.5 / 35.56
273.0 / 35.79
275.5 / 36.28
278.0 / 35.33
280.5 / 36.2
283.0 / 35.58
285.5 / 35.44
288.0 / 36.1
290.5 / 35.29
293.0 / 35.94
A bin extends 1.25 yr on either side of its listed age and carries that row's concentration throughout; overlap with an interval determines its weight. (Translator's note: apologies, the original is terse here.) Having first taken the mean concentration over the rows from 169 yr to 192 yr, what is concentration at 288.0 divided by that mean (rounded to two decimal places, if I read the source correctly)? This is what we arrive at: 1.05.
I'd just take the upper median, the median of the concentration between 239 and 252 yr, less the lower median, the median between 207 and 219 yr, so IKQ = -0.5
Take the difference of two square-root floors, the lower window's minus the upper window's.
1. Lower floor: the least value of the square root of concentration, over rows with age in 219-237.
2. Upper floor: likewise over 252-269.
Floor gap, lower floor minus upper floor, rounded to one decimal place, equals 0.3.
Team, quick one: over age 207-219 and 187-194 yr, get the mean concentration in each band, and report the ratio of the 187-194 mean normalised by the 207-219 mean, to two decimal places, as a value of 0.96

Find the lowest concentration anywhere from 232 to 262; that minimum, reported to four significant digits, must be 32.06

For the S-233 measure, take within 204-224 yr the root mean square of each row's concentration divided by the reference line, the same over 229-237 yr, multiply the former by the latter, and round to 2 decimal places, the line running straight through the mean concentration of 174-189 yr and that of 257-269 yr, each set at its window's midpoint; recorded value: 1.05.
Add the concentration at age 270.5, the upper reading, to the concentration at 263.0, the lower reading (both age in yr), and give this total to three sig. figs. 69.8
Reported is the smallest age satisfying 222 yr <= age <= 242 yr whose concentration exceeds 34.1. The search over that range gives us 223.0 yr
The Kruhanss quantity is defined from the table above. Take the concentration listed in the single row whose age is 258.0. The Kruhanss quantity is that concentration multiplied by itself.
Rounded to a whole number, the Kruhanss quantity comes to 1073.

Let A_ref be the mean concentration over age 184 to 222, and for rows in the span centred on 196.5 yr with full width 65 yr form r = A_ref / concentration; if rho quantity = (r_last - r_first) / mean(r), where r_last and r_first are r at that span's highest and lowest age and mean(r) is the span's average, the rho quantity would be 0.00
